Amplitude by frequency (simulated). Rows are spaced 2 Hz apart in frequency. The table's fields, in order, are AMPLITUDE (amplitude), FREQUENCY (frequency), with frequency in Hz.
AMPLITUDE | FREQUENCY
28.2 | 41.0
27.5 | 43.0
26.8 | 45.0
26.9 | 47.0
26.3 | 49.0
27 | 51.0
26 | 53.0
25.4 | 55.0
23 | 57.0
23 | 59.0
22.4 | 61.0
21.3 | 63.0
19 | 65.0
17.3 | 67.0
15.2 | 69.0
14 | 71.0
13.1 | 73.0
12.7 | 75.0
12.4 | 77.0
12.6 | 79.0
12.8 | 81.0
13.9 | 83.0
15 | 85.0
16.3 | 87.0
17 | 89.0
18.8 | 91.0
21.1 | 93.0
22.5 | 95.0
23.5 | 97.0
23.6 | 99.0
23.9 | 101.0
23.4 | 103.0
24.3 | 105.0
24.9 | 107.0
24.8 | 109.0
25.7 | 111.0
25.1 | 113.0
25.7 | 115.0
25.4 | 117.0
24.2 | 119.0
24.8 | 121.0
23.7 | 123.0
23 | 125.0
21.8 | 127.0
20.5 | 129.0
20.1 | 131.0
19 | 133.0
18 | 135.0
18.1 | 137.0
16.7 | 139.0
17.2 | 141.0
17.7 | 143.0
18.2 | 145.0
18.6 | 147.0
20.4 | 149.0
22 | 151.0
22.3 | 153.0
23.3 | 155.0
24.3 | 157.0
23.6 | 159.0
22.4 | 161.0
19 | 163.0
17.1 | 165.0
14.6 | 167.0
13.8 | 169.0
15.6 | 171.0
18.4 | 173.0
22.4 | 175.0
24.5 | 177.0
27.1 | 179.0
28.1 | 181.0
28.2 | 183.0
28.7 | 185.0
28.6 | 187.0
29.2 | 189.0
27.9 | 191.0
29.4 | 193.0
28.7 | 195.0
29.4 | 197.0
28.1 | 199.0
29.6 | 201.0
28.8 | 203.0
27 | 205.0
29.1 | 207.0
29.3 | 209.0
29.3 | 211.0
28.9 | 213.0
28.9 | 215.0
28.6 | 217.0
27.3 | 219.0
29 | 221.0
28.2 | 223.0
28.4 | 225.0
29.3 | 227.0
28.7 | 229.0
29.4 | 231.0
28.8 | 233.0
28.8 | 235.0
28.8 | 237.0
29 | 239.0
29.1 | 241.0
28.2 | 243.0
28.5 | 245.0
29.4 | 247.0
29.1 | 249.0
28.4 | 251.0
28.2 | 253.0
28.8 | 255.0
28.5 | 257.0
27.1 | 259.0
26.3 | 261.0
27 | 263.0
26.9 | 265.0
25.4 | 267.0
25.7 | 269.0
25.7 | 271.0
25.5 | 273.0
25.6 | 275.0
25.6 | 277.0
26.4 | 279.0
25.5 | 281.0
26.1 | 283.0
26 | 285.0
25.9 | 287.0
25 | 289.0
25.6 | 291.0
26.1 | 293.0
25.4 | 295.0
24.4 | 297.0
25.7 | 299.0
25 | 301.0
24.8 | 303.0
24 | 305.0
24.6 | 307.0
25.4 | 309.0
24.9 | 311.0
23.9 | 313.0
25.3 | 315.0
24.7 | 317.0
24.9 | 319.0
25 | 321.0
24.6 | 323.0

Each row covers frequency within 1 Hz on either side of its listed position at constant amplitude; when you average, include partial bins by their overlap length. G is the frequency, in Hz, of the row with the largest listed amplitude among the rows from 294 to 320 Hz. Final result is 299.0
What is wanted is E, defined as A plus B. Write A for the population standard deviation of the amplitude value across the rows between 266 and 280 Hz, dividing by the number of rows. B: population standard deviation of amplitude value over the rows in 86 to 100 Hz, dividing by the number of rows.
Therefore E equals 3.1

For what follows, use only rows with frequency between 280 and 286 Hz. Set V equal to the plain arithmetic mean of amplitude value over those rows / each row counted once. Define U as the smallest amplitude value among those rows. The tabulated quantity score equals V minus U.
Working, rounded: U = 25.5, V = 26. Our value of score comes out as 0.37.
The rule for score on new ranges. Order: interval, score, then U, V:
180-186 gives 0.23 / 28.1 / 28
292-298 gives 0.90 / 24.4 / 25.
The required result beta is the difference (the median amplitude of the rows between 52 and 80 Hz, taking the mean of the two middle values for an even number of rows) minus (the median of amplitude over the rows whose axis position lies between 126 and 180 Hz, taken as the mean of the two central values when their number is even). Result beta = -1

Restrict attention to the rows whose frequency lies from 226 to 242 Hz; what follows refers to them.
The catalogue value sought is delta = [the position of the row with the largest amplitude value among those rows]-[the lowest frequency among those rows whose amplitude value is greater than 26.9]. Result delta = 4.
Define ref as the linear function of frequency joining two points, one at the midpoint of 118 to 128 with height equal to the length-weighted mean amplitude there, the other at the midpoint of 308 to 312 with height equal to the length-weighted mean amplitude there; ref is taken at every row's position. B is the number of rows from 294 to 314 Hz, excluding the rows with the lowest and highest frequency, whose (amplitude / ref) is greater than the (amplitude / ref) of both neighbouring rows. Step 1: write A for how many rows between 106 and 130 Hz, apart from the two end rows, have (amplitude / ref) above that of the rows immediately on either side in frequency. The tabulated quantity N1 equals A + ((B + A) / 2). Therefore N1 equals 5.5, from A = 3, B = 2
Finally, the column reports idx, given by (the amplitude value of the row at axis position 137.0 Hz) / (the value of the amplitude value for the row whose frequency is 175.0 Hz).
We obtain 0.81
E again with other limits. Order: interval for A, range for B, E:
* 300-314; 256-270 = 1.5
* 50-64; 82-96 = 4.9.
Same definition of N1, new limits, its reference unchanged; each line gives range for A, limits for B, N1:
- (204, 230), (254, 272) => 5.5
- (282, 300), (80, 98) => 1.5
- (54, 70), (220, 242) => 1.0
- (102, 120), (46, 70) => 5.0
